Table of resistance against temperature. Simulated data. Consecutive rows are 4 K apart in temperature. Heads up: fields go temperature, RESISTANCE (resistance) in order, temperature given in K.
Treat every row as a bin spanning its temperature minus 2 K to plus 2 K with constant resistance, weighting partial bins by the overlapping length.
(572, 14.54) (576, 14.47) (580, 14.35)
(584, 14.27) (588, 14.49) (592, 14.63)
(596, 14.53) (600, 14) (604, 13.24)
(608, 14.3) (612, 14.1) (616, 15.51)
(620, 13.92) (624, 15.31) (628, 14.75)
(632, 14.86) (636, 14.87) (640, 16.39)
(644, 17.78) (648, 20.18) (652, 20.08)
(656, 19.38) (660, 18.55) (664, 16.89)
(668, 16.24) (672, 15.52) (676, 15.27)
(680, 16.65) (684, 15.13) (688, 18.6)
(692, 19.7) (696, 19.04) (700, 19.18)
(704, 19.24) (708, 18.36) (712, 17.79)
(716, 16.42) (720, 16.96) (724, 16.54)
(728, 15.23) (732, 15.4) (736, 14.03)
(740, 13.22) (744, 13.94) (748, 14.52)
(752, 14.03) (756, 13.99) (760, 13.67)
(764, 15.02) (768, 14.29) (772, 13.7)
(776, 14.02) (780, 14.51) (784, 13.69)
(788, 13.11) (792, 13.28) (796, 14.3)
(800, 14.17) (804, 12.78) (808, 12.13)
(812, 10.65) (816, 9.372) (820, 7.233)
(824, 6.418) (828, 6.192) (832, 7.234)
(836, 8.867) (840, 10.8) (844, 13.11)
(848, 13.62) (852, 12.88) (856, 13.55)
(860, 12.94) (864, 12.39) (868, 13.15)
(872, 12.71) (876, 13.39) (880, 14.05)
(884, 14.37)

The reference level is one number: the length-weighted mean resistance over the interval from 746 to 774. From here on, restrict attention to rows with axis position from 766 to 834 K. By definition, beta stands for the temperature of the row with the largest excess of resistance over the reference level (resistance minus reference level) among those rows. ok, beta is 780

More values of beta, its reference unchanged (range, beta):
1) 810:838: 812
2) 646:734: 648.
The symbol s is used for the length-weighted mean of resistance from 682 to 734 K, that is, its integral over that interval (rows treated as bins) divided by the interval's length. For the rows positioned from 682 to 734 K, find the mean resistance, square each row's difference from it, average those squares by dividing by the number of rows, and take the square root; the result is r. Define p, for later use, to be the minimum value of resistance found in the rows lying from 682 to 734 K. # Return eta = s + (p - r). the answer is 31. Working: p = 15.13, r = 1.6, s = 18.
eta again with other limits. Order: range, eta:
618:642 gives 28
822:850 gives 13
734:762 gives 27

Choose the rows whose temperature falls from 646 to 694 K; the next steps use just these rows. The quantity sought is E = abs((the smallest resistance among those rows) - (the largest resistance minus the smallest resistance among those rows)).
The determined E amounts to 10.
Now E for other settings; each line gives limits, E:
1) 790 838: 2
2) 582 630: 11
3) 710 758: 9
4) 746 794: 11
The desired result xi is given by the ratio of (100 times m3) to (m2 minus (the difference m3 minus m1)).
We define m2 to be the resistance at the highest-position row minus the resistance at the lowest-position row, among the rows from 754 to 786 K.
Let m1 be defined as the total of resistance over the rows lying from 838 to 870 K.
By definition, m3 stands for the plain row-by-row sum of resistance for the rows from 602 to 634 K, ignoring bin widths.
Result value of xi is -837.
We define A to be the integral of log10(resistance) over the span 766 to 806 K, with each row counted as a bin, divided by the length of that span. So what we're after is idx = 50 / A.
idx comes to 43.9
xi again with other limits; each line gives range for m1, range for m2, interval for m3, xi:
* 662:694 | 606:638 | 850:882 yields 356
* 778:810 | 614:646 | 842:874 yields 1772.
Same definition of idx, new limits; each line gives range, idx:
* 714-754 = 42.5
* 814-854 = 51.9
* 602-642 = 42.8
